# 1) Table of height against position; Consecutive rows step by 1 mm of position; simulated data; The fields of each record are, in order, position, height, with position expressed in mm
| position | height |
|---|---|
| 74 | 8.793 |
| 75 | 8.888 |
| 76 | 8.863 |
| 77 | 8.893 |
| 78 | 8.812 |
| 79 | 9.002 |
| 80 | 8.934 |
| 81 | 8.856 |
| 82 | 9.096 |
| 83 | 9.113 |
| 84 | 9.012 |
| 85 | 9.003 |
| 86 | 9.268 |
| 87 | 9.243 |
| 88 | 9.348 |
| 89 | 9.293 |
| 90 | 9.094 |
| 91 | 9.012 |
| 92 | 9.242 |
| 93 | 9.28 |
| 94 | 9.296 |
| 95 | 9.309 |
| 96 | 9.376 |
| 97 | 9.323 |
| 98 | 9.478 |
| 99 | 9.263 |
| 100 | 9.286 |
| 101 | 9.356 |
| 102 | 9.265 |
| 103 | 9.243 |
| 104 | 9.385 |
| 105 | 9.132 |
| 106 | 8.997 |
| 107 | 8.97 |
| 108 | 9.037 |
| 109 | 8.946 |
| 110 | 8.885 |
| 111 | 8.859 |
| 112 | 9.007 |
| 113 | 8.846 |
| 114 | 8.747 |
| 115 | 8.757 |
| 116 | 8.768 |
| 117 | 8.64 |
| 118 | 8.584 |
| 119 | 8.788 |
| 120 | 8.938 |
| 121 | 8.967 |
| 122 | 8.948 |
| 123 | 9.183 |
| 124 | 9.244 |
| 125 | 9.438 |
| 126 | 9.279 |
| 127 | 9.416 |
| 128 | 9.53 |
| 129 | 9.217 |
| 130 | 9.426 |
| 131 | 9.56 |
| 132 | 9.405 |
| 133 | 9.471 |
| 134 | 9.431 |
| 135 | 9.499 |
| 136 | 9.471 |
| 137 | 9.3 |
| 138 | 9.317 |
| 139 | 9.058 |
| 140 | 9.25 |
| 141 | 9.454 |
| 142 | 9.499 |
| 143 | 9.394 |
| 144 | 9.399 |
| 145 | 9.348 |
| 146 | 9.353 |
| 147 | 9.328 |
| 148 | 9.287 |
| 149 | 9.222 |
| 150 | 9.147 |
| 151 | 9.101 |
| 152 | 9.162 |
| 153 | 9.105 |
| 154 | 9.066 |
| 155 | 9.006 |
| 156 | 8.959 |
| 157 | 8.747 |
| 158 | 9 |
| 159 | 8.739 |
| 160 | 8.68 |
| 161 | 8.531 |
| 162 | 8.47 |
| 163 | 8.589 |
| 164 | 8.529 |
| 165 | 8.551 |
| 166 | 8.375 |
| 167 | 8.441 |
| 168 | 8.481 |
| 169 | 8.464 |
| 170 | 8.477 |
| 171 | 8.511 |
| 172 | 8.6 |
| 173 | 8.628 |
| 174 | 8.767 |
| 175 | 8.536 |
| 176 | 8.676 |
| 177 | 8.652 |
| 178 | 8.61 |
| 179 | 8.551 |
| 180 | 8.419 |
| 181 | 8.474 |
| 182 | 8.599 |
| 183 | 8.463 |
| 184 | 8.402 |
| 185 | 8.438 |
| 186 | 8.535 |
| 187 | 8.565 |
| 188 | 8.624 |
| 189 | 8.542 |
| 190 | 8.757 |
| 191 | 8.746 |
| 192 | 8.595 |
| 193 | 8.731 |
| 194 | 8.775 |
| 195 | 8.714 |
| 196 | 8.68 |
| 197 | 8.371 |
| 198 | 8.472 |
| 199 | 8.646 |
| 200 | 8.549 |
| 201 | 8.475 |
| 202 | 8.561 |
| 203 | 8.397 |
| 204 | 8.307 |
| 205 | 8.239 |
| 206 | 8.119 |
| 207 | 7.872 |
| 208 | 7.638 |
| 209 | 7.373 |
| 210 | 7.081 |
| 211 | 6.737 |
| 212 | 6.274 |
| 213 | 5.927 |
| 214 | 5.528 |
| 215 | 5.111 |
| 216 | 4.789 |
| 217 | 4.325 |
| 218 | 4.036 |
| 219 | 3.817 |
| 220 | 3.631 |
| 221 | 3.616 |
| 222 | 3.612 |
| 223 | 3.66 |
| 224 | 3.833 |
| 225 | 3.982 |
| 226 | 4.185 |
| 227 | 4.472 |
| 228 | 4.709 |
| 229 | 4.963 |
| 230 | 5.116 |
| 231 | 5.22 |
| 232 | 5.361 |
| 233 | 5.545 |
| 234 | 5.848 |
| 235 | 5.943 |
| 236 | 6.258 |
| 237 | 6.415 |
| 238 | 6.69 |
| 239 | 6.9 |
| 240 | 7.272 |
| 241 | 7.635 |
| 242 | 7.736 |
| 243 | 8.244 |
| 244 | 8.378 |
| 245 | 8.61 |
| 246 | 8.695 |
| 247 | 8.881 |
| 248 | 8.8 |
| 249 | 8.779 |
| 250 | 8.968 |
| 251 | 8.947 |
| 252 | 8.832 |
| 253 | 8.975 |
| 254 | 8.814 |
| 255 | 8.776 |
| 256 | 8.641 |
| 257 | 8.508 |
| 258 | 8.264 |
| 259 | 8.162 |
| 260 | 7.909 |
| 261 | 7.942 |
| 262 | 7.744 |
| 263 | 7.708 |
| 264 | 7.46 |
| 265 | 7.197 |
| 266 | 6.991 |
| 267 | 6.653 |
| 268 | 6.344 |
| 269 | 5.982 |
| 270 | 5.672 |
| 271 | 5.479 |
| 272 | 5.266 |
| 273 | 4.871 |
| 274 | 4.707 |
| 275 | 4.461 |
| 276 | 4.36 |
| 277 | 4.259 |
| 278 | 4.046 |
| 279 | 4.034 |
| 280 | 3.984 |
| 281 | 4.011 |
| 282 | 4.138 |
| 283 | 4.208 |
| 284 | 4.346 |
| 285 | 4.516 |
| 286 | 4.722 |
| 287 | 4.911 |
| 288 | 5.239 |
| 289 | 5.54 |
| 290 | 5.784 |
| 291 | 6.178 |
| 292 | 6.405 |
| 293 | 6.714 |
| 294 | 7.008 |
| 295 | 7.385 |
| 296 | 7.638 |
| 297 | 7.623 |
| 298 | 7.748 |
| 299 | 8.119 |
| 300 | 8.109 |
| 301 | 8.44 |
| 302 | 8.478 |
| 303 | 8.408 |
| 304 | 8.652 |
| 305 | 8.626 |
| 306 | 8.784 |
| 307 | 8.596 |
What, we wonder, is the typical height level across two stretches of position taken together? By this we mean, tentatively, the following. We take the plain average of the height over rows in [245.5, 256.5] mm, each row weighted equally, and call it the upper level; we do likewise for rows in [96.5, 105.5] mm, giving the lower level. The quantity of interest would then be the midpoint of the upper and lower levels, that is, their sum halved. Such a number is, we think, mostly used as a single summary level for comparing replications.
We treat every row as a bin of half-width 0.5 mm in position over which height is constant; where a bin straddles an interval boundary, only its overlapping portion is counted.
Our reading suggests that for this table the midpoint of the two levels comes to 9.1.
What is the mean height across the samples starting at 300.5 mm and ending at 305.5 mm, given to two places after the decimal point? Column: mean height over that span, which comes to 8.52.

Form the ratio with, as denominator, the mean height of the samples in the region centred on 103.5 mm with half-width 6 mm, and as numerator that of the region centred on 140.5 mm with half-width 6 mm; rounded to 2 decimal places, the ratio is 1.02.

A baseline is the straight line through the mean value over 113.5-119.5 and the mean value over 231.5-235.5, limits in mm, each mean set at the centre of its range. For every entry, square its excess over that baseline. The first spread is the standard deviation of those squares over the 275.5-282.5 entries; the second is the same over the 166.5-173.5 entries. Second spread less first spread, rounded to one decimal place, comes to 0.2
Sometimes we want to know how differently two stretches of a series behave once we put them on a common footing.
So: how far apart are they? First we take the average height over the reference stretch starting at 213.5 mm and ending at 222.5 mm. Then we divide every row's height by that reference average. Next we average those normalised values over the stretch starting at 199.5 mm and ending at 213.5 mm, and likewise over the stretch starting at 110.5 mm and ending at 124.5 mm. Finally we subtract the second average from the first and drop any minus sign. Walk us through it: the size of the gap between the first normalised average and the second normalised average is 0.28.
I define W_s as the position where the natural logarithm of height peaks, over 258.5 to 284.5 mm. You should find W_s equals 259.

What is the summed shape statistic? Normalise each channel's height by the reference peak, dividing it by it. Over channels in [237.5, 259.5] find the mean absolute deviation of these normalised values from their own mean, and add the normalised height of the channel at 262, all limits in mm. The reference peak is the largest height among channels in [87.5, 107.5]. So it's 0.87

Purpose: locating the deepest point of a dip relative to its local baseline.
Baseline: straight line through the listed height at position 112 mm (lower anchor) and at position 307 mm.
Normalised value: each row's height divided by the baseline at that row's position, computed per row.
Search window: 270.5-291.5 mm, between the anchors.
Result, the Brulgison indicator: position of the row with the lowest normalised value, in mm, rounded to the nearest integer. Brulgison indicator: 280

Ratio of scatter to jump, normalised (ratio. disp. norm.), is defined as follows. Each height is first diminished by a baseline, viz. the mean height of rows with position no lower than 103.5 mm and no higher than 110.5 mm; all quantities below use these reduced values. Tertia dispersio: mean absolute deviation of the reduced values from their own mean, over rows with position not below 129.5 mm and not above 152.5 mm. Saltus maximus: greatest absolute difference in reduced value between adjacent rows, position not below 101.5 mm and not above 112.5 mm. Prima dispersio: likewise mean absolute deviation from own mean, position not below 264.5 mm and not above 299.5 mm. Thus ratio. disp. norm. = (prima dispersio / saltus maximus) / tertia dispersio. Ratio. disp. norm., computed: 41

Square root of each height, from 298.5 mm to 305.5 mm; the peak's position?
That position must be 304 mm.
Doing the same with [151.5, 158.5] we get 152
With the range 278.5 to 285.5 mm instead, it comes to 285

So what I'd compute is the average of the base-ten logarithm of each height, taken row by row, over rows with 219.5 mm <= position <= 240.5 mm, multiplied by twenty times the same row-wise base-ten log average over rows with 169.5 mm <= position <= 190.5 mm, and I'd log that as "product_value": 13.0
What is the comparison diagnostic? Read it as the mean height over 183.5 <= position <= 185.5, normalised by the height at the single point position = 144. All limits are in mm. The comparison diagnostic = 0.90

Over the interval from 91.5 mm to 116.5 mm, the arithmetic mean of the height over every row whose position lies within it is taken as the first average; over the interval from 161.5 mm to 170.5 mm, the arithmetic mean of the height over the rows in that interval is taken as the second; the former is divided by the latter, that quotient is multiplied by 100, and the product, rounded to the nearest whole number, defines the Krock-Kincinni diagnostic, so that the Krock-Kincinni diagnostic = 107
